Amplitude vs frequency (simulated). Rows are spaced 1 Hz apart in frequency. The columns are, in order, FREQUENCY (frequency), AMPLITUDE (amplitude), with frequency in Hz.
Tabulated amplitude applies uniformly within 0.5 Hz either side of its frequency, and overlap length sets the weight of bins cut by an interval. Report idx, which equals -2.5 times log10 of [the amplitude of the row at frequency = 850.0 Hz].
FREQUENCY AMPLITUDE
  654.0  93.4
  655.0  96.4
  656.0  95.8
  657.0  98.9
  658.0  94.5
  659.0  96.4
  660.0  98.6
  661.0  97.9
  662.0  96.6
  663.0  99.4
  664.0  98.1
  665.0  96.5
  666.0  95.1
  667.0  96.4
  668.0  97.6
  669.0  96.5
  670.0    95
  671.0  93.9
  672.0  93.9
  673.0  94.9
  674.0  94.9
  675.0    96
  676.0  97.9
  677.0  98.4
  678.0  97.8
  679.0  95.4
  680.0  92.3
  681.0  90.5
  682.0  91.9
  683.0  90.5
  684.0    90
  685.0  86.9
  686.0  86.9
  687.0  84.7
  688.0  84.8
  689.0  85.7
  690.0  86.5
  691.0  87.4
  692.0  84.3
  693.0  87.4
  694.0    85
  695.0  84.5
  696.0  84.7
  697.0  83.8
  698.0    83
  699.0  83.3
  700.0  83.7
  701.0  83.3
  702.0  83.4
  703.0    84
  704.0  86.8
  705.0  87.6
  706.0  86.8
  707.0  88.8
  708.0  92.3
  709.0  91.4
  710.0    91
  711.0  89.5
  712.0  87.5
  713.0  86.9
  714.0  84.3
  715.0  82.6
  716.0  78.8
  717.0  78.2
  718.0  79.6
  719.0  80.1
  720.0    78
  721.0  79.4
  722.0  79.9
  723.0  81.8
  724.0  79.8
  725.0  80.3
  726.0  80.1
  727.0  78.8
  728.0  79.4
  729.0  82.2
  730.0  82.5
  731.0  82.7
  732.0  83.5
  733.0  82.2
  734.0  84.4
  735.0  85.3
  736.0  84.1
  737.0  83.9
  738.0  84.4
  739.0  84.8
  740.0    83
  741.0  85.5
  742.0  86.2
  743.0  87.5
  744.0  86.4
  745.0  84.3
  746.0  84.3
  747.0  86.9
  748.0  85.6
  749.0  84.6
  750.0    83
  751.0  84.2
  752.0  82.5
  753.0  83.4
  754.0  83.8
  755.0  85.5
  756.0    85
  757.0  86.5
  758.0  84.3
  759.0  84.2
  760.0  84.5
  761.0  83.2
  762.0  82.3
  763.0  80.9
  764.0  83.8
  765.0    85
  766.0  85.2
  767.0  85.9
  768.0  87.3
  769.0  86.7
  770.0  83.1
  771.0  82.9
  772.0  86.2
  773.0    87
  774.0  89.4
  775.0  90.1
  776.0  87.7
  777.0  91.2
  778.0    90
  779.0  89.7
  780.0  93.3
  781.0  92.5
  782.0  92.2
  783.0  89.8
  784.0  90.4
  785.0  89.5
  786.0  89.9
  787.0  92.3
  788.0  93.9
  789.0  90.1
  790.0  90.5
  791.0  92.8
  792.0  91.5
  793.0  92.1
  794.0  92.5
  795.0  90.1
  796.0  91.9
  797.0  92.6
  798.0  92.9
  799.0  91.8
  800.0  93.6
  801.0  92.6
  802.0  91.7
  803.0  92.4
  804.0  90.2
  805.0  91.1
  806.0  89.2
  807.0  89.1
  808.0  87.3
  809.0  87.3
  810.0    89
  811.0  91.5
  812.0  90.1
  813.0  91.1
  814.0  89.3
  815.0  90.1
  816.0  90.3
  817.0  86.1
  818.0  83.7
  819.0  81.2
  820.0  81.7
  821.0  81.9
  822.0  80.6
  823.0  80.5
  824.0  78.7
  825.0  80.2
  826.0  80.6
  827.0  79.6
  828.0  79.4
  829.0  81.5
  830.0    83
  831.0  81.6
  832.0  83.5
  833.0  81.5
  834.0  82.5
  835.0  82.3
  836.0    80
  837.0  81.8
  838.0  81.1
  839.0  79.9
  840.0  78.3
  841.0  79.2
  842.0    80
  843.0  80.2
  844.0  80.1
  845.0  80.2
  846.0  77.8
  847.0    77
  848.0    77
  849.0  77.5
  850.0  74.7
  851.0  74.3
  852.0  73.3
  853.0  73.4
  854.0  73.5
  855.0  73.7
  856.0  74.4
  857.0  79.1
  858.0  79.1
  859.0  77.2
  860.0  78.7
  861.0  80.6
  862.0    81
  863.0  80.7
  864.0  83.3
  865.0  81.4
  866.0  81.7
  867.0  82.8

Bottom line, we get -4.68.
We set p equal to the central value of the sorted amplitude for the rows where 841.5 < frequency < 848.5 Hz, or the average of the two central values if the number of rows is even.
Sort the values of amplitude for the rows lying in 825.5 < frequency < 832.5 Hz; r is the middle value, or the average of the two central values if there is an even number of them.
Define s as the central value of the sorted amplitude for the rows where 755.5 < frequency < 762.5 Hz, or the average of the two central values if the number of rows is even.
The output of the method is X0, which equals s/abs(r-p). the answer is 56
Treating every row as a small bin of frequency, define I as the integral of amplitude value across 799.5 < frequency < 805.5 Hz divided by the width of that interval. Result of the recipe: 91.9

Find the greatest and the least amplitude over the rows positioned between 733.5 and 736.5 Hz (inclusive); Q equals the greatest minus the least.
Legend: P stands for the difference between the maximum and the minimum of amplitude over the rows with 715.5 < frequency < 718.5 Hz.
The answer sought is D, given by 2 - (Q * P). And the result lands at 0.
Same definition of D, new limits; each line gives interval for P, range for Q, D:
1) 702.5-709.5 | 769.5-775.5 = -58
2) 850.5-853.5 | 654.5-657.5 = -1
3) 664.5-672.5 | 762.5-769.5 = -22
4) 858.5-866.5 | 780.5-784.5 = -14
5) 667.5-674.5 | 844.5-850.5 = -18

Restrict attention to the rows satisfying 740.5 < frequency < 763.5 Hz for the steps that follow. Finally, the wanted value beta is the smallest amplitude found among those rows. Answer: 80.9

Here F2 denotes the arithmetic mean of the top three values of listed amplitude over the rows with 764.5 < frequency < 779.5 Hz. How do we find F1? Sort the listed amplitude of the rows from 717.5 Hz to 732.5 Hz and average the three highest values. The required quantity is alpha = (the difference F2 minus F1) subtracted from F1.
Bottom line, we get 75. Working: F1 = 83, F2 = 90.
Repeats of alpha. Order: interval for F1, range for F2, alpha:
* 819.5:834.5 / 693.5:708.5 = 76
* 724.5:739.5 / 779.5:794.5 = 76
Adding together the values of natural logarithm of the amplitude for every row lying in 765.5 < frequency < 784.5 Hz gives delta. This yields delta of 85.2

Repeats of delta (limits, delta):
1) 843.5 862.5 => 82.5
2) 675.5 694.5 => 85.4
